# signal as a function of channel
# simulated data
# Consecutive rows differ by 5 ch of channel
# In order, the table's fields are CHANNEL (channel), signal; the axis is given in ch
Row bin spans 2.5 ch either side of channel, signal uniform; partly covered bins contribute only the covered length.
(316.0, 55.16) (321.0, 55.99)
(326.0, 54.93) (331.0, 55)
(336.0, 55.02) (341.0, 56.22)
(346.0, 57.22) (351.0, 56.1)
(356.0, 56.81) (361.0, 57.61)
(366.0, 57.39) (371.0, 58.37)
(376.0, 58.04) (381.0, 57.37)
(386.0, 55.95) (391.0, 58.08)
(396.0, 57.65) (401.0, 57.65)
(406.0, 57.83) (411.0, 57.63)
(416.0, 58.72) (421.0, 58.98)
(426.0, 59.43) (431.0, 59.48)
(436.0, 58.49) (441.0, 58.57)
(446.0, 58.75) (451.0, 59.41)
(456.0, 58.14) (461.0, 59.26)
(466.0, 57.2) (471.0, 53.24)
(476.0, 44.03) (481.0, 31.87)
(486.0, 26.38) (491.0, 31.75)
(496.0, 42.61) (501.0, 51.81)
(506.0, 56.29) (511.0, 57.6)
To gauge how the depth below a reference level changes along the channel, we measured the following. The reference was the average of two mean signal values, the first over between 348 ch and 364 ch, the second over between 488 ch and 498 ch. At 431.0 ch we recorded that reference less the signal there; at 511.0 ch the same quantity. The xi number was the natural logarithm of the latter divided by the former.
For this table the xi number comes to -0.16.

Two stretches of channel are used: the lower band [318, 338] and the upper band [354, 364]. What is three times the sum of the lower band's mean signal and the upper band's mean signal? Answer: 337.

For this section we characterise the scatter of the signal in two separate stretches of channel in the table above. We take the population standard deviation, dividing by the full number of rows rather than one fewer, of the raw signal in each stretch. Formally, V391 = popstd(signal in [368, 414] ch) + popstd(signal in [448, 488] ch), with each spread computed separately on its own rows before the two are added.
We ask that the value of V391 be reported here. 13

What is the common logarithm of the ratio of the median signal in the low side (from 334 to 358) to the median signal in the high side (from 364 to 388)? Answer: -0.0089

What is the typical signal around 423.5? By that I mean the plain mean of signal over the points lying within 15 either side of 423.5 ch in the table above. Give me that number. 58.8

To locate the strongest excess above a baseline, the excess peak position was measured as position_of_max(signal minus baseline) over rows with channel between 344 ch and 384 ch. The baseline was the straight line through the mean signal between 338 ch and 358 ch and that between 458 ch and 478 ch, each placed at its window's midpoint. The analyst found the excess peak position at 371.0 ch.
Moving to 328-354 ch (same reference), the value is 346.0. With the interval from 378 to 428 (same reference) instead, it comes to 426.0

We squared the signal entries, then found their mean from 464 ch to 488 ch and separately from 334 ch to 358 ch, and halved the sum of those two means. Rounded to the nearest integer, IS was 2559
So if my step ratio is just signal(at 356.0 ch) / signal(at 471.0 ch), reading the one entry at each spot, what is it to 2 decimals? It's 1.07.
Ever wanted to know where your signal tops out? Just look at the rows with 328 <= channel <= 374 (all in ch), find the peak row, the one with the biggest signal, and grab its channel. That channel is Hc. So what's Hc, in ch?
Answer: 371.0 ch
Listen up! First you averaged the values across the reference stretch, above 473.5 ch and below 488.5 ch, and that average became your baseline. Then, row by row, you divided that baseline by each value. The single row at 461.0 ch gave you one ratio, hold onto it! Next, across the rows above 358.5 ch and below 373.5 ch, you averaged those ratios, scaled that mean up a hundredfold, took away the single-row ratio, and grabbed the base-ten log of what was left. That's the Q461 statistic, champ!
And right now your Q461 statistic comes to 1.77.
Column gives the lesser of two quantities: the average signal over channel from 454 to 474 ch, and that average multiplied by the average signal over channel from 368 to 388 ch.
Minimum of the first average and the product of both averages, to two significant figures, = 57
